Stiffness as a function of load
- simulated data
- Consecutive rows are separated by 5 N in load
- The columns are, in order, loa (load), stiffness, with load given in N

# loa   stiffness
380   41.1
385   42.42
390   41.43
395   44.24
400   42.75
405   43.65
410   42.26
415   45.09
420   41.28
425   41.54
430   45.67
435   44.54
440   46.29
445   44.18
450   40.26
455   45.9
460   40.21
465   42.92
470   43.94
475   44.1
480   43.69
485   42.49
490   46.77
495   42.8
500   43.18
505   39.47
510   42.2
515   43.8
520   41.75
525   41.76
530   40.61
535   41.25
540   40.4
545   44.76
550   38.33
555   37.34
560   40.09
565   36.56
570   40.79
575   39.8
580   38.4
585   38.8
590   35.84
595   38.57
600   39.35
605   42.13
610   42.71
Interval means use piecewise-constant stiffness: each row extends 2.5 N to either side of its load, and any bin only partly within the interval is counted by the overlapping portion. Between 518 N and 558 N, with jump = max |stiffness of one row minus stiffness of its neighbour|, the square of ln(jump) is 3.46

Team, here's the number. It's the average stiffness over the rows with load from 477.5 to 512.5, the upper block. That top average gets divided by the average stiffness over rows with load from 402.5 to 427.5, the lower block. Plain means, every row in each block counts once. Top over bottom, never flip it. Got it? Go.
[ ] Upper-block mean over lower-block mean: 1.00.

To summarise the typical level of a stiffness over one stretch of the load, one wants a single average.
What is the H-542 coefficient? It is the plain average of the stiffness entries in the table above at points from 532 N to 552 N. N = 41.2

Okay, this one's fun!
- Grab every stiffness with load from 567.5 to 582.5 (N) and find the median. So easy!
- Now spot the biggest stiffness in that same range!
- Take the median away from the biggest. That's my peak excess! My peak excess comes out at 1.0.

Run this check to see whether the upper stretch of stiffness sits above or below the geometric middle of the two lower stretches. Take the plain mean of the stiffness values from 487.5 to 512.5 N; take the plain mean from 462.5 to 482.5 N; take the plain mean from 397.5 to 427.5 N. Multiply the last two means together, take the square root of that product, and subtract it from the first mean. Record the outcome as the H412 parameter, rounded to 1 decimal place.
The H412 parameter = -0.3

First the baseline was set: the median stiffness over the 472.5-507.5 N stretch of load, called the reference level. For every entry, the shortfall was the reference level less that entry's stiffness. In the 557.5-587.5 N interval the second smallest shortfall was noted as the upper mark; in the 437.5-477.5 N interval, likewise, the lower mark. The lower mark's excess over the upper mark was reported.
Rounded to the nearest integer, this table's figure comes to -6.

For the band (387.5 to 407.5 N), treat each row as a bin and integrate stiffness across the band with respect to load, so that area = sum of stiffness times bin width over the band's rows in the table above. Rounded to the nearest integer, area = 860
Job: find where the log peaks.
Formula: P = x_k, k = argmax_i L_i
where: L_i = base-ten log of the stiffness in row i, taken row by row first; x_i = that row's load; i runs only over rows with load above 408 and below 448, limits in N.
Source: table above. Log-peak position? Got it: 440 N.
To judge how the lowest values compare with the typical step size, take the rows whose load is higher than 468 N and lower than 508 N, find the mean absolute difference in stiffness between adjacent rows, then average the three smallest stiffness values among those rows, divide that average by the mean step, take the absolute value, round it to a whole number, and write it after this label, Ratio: 21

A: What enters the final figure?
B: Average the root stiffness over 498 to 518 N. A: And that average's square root 2.55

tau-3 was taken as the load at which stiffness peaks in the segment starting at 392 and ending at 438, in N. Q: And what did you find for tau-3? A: 430 N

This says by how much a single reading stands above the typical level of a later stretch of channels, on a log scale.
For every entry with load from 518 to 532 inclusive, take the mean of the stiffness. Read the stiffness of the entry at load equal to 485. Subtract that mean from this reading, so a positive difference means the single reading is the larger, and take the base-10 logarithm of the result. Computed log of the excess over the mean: 0.0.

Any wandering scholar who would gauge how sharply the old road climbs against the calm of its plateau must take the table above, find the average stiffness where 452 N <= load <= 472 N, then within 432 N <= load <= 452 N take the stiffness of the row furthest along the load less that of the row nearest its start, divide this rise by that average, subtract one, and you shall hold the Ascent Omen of -1.10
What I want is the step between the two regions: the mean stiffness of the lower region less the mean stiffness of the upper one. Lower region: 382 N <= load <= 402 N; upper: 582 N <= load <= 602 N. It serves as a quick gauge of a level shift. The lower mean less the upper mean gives 4.6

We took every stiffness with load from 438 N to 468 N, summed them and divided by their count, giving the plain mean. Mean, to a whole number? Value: 43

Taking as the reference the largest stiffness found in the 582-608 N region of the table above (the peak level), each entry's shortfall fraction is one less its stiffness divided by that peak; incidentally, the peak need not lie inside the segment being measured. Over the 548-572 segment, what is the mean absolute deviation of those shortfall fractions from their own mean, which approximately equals 0.0345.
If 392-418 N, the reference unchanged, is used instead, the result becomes 0.0208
